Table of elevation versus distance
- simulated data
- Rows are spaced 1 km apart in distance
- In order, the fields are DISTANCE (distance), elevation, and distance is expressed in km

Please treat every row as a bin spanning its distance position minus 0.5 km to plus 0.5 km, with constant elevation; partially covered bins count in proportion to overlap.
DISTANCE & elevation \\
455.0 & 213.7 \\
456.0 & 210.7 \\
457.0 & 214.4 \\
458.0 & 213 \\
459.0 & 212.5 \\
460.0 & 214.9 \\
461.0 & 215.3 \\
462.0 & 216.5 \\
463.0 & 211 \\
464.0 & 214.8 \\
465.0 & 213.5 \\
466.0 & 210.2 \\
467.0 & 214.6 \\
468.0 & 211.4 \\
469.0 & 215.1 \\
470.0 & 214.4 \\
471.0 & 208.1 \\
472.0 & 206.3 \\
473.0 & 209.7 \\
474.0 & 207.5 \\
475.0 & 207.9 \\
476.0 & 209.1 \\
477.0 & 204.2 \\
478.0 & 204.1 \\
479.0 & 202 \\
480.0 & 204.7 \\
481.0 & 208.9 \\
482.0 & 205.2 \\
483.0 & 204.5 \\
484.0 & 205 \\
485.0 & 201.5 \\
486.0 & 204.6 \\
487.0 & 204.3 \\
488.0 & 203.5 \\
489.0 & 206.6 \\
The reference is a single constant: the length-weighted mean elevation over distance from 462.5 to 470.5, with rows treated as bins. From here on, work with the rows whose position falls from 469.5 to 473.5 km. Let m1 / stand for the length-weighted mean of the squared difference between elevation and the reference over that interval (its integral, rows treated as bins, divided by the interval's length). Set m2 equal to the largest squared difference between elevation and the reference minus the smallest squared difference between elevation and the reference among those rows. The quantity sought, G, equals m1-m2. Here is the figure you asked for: -24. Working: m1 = 21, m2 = 45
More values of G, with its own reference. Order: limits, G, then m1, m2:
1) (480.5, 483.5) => -5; 52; 57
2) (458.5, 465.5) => -7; 4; 11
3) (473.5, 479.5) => -48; 60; 108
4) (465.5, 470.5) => -3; 4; 7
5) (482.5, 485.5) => 23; 92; 69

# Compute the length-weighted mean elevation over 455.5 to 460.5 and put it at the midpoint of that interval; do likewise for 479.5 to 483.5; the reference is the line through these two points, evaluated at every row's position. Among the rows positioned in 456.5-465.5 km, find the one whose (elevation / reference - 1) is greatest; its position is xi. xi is 462.0 km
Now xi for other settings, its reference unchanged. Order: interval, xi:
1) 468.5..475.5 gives 469.0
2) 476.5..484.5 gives 481.0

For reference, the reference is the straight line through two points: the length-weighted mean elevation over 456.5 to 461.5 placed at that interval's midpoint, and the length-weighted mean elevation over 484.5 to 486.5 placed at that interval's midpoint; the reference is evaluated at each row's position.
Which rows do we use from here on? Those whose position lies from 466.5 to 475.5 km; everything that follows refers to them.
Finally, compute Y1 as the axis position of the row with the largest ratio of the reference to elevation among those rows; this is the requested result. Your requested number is 472.0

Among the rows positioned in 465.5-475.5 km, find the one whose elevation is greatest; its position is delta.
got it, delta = 469.0 km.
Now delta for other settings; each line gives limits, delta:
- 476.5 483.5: 481.0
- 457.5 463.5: 462.0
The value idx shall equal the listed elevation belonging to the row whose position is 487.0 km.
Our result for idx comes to 204.3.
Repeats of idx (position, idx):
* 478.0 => 204.1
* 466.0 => 210.2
